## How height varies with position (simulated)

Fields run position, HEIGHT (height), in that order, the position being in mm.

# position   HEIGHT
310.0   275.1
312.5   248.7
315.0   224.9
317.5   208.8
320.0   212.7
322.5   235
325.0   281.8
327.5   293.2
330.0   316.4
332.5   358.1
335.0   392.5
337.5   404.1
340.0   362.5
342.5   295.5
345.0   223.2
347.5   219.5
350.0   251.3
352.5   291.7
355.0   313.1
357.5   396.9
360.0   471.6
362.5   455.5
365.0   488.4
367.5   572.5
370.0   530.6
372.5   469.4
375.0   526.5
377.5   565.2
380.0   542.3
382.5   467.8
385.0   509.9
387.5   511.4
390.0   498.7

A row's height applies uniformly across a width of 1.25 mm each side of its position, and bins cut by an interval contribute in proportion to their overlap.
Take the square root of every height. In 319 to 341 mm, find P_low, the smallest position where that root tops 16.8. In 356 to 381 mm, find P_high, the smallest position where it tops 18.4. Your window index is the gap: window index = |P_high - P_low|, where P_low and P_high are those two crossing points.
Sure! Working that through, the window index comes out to 30 mm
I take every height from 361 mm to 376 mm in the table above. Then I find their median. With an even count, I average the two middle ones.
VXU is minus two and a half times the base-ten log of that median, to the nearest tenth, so -6.8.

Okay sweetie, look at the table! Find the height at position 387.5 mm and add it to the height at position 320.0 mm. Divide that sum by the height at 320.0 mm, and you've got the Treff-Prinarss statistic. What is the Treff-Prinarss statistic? 3.4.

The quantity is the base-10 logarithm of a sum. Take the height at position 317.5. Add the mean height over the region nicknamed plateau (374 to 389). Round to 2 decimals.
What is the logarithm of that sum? 2.86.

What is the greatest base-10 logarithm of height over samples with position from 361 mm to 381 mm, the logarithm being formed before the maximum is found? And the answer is 2.76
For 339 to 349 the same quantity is 2.56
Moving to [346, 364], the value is 2.67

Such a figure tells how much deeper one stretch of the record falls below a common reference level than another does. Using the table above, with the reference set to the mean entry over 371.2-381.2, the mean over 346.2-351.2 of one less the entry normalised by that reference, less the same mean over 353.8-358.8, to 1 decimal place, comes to 0.2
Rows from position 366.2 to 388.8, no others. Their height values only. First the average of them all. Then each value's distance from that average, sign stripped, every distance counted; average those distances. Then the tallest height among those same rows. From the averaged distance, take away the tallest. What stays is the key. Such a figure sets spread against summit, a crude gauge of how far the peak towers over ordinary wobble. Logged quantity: -544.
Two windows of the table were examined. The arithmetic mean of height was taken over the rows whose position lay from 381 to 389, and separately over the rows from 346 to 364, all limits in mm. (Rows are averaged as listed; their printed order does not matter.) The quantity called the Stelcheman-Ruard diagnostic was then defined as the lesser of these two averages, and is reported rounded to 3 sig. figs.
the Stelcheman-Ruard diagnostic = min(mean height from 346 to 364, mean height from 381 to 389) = 343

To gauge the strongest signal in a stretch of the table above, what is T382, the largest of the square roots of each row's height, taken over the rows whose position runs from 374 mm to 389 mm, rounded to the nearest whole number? 24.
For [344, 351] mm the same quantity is 16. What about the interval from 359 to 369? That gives 24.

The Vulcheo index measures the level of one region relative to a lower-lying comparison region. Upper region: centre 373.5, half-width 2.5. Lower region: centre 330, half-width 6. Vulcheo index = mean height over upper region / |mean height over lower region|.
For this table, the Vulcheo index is 1.52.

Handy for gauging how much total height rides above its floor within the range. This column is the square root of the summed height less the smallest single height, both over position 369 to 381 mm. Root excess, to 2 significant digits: 47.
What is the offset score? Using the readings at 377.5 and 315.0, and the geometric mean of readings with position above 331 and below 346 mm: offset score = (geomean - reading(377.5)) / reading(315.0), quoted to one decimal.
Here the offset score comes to -1.0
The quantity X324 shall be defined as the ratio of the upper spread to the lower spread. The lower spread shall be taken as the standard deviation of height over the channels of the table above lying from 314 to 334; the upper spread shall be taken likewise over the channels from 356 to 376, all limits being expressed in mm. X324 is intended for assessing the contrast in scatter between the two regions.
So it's 0.99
